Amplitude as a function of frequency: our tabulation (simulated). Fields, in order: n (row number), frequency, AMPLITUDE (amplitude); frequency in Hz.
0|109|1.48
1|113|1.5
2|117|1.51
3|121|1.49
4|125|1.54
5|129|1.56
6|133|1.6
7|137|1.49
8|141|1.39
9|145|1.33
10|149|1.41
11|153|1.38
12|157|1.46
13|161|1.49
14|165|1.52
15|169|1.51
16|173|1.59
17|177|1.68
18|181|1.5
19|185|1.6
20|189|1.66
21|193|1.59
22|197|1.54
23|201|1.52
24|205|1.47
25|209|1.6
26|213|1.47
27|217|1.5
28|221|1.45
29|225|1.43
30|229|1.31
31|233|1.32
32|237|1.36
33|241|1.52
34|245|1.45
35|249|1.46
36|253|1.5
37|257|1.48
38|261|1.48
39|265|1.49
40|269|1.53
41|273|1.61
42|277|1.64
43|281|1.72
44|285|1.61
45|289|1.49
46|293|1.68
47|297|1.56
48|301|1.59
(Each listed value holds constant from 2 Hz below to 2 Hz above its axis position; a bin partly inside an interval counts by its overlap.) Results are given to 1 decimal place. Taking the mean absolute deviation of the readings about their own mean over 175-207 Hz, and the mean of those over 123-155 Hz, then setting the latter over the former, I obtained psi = 23.4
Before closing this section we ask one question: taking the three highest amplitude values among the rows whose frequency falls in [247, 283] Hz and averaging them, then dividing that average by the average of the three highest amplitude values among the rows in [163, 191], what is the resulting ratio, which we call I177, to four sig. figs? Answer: 1.006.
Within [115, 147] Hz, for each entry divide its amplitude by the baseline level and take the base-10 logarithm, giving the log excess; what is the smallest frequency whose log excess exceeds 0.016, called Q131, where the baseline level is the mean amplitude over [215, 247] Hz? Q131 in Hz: 117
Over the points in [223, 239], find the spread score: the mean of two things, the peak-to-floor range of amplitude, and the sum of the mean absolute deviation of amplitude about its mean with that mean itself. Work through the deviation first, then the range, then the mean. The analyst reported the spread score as 0.76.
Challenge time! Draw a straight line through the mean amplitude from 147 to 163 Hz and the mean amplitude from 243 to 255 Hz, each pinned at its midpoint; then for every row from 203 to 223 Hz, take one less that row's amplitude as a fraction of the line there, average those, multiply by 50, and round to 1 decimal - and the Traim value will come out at -1.4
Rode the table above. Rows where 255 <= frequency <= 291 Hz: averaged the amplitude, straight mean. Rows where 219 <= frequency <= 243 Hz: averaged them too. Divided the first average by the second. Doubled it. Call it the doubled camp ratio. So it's 2.23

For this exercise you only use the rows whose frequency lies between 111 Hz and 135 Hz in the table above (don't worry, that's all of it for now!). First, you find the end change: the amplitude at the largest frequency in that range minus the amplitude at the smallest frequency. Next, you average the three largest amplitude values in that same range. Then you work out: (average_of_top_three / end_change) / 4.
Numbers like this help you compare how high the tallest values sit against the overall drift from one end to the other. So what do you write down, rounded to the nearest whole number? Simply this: 4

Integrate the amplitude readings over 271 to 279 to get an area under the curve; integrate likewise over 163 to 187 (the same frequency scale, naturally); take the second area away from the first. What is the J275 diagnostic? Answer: -24.6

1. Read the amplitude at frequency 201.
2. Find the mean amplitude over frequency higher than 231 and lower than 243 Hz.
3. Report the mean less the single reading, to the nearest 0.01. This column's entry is -0.12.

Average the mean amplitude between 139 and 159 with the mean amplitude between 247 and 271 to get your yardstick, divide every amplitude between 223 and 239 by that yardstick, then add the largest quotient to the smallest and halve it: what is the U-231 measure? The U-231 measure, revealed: 0.95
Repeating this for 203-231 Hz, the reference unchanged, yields 1.01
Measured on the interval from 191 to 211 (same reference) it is 1.06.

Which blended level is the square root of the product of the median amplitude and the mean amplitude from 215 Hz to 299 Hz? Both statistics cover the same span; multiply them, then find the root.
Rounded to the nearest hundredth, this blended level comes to 1.50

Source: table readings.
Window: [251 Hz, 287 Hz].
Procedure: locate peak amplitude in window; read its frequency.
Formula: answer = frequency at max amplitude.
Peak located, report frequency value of 281 Hz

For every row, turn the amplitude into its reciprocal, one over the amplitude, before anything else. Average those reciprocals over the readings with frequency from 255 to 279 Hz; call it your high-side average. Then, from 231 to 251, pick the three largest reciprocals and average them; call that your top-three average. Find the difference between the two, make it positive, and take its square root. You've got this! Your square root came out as 0.28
